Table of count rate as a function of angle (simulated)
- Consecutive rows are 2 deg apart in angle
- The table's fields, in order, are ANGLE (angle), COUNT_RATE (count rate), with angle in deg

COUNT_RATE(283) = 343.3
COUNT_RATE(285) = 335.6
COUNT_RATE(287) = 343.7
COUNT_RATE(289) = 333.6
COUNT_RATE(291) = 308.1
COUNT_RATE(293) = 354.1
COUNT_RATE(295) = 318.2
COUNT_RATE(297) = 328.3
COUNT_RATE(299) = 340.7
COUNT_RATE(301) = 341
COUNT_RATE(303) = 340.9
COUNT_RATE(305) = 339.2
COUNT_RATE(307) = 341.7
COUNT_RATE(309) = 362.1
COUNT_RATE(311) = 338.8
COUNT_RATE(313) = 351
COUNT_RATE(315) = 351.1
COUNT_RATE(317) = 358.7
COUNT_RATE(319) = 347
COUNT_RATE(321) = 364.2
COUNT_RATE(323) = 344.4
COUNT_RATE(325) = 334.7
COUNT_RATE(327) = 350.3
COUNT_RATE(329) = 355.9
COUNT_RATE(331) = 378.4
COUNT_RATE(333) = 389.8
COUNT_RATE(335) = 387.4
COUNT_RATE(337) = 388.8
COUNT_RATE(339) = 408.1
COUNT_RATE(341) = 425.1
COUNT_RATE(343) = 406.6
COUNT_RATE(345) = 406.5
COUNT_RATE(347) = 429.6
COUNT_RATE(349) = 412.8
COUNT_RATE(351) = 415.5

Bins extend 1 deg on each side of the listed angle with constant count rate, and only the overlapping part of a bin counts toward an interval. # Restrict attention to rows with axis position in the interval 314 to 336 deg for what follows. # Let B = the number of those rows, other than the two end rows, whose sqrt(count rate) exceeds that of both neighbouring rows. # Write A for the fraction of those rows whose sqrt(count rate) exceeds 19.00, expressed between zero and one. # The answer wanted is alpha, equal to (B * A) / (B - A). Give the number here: 0.4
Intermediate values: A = 0.4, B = 3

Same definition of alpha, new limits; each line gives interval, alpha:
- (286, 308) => 0.0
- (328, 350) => 1.3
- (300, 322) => 0.2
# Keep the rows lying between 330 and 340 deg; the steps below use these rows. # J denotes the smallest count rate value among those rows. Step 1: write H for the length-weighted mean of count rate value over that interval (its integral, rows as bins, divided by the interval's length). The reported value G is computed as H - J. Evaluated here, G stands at 12.1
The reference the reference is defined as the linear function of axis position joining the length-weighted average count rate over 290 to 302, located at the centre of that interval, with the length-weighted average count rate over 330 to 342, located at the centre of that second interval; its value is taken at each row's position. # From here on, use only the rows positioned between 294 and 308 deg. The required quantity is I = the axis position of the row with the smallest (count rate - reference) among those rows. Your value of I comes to 295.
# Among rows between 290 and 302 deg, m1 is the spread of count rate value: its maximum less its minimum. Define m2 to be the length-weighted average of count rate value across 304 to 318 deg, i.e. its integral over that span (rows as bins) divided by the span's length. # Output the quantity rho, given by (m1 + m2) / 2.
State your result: 197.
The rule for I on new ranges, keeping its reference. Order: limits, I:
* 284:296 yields 291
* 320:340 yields 325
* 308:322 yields 319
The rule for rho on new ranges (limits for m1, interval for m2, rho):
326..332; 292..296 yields 182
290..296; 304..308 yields 193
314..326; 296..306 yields 184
